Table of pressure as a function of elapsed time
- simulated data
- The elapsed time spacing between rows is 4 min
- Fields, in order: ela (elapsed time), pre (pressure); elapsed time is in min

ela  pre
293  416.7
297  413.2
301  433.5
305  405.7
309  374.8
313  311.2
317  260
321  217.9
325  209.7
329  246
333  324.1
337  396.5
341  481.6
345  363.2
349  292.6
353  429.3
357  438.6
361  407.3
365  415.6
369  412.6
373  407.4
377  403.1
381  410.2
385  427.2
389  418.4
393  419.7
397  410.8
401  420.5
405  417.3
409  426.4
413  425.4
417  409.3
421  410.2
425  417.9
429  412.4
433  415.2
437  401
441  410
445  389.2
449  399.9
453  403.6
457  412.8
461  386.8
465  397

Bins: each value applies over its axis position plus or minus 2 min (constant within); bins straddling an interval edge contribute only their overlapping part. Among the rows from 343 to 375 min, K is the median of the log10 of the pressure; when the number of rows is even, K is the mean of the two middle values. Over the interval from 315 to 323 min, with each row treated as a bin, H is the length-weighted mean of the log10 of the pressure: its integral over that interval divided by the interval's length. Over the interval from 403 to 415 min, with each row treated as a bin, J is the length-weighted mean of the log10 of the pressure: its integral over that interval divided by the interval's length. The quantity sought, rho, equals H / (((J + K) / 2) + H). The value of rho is 0.476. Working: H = 2.38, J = 2.626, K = 2.61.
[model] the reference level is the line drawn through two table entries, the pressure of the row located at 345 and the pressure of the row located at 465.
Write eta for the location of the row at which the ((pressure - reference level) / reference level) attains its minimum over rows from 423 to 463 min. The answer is 461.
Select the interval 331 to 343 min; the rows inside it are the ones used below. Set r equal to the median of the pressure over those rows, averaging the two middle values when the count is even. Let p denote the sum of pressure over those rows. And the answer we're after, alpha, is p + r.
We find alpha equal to 1599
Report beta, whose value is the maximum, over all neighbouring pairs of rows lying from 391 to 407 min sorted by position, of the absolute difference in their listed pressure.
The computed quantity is 10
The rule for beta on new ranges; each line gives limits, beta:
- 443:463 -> 26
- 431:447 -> 21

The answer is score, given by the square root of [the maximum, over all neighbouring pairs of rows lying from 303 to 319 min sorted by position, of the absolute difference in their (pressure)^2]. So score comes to 209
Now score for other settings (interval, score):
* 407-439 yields 116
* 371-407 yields 119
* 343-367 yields 314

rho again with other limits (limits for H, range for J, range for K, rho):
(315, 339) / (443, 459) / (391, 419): 0.482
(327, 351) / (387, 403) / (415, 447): 0.492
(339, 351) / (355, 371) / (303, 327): 0.503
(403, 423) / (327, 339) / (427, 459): 0.506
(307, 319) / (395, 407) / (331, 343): 0.489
